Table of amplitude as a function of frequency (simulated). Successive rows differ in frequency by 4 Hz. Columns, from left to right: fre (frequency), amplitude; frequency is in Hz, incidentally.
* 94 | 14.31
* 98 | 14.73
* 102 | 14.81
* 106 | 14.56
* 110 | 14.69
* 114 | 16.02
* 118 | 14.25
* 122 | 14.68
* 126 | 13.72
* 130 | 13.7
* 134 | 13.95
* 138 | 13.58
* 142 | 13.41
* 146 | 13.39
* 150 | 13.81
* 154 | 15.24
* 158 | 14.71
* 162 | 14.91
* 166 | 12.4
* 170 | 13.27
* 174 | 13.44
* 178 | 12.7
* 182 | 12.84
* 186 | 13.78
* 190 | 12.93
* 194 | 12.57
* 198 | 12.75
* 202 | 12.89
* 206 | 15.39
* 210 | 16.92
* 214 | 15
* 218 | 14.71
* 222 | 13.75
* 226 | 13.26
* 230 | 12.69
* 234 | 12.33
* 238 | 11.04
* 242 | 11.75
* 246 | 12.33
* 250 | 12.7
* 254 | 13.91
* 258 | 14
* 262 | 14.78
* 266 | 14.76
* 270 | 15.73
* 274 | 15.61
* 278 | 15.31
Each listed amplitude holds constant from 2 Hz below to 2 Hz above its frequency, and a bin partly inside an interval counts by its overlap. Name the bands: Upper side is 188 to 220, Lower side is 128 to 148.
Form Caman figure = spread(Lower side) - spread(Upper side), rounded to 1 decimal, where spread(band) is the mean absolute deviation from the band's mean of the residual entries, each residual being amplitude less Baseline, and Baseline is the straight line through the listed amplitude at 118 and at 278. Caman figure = -1.1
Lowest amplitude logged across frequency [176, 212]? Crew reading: 12.57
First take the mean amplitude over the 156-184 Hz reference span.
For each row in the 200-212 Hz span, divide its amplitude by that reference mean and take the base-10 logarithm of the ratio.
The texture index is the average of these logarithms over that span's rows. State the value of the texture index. 0.046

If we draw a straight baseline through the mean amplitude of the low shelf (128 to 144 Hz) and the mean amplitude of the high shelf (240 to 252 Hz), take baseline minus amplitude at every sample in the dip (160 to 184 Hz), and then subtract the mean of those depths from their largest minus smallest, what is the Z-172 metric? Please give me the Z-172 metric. 2.5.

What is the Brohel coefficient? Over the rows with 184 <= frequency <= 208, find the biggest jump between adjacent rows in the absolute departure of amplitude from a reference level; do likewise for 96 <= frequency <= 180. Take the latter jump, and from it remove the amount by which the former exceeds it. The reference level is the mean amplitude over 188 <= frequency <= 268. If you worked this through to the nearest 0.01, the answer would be 2.31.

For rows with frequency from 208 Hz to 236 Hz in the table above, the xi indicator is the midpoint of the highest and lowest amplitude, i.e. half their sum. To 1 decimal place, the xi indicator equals 14.6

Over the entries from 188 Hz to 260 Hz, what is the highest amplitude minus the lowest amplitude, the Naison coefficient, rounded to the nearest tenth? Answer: 5.9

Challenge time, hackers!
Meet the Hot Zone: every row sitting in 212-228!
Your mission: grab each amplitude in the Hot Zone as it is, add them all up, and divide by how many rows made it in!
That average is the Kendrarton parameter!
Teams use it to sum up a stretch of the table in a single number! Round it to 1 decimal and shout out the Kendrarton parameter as 14.2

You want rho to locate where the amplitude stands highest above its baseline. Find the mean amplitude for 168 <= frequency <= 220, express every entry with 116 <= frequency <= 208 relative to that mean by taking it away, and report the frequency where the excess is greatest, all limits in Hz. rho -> 206 Hz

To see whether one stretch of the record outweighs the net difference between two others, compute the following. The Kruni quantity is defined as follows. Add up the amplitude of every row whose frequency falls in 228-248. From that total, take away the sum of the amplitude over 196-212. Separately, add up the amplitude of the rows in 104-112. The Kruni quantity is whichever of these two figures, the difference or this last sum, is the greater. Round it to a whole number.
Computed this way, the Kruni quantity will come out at 29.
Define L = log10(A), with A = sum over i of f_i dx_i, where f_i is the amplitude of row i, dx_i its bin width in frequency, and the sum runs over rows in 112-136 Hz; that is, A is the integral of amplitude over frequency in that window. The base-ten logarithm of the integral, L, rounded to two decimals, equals 2.54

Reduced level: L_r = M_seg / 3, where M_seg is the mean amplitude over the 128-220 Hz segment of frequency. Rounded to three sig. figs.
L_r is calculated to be 4.61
